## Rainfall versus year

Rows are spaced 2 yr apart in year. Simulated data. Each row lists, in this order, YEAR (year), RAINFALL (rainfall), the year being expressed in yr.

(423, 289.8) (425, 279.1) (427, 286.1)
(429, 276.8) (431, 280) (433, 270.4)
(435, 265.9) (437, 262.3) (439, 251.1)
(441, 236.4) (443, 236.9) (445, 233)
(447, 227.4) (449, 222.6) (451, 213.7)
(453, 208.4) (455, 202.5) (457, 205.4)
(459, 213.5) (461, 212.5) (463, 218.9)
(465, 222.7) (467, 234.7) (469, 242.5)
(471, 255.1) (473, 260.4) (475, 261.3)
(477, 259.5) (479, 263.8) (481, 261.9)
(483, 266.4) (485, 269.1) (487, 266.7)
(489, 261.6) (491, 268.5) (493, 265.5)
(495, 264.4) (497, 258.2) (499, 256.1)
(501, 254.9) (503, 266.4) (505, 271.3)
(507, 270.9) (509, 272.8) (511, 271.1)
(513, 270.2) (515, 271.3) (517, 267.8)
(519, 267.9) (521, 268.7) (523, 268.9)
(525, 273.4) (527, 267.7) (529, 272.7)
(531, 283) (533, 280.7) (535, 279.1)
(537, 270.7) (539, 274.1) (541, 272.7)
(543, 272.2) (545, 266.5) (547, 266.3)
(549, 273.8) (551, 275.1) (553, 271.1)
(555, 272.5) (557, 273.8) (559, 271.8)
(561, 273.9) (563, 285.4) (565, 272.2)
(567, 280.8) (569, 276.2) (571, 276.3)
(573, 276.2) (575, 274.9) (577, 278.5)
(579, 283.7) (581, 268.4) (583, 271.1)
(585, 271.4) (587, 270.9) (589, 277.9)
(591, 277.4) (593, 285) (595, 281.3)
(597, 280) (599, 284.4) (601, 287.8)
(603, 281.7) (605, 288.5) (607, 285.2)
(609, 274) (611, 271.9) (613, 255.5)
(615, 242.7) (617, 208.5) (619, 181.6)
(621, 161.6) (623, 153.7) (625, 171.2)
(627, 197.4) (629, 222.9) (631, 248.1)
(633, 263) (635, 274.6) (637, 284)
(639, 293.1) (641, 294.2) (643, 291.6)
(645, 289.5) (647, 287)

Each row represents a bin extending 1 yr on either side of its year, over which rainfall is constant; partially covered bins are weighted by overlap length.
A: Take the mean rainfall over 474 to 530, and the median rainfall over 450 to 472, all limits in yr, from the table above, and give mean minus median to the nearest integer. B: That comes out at 53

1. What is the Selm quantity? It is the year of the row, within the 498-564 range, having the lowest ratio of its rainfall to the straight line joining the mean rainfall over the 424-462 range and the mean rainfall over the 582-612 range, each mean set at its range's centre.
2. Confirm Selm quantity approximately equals 501 yr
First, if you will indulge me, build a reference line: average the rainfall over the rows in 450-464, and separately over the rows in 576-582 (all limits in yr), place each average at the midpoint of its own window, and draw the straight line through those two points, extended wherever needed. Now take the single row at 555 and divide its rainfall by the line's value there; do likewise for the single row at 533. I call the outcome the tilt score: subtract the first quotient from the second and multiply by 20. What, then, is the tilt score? 2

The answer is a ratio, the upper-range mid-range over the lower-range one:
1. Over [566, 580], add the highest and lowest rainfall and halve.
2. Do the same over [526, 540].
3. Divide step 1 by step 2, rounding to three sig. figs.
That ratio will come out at 1.01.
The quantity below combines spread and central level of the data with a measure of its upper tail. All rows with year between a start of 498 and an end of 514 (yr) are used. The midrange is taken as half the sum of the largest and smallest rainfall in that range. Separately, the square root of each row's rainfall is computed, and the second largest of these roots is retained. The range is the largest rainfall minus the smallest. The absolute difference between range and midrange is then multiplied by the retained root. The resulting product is 4051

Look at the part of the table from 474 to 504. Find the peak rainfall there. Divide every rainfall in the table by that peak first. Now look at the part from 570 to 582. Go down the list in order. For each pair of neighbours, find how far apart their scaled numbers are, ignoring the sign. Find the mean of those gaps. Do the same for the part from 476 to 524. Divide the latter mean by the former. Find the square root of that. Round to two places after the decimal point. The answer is 0.76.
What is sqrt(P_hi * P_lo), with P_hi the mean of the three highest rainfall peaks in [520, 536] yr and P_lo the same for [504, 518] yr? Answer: 276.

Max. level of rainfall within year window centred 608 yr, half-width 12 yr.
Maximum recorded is 288.5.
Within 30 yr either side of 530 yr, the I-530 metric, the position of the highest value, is 531 yr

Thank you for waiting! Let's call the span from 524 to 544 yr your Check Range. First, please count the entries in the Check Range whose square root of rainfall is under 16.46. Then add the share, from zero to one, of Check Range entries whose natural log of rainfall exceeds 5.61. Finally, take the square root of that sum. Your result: 1.6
